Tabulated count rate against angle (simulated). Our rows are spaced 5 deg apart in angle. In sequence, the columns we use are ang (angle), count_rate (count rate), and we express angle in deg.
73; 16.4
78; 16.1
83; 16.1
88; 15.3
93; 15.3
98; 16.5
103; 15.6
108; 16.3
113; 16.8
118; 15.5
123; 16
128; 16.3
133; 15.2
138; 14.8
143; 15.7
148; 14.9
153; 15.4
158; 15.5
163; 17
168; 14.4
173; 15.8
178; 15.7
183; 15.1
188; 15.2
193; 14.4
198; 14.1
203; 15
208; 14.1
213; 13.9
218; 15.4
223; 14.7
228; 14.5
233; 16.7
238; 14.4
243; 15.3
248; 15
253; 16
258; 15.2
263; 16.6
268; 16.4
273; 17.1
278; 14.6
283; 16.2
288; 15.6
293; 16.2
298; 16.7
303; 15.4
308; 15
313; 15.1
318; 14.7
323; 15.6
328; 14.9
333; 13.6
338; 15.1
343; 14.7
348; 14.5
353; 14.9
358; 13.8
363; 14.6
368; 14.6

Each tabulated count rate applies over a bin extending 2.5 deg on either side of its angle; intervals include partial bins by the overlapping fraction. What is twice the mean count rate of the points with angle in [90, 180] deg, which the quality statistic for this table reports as 31.41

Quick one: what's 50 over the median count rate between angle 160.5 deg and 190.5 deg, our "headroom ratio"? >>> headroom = 3.24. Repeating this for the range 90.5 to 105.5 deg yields 3.21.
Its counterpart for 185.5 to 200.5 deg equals 3.47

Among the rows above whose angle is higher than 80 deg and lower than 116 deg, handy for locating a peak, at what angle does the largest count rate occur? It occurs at 113 deg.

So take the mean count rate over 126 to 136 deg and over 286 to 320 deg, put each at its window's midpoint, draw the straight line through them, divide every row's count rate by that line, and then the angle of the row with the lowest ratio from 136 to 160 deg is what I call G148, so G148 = 138 deg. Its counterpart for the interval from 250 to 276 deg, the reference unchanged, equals 258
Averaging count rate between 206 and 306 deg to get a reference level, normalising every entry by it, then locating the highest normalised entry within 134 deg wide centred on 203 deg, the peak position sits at 163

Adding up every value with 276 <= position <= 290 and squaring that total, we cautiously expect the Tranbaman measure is 2153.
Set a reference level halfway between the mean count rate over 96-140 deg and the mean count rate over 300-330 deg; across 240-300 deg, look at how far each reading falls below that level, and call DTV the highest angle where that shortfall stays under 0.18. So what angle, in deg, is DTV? 298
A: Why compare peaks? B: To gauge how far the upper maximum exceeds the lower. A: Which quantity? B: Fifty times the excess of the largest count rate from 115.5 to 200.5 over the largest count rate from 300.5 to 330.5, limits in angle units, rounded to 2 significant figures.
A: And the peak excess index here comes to 70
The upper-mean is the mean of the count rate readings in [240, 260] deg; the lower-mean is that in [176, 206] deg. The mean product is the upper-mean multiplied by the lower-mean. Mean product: 229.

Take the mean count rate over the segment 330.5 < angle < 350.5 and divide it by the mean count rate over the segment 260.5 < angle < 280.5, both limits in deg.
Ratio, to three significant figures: 0.895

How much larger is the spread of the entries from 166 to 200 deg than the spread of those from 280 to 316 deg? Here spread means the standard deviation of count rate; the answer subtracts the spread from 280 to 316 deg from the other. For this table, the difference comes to 0.03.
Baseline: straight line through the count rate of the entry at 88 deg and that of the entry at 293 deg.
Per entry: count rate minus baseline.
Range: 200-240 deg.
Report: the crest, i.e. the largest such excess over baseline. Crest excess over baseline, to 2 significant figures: 0.76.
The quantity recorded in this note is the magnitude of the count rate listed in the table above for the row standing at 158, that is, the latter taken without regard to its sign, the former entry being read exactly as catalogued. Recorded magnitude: 15.5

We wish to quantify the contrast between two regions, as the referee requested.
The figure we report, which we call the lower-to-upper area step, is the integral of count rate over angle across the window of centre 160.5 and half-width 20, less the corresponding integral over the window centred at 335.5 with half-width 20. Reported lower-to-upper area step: 32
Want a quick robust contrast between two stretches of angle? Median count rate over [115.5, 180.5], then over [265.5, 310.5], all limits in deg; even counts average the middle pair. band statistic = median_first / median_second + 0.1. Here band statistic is 1.06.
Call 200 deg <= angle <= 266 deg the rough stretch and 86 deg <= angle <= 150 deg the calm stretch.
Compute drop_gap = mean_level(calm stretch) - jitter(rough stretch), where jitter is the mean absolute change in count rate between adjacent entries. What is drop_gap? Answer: 14.7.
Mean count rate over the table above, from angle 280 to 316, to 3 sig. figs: 15.7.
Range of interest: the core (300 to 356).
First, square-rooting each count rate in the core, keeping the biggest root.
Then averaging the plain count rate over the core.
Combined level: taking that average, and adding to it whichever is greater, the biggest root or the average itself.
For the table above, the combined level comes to 29.7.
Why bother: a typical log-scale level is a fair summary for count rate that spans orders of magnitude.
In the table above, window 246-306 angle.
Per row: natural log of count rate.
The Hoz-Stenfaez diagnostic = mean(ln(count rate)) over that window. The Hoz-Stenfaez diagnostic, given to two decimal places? 2.77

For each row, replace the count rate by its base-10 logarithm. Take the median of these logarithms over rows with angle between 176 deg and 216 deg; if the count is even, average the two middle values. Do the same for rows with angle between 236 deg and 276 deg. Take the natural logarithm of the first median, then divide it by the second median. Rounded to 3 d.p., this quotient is 0.129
